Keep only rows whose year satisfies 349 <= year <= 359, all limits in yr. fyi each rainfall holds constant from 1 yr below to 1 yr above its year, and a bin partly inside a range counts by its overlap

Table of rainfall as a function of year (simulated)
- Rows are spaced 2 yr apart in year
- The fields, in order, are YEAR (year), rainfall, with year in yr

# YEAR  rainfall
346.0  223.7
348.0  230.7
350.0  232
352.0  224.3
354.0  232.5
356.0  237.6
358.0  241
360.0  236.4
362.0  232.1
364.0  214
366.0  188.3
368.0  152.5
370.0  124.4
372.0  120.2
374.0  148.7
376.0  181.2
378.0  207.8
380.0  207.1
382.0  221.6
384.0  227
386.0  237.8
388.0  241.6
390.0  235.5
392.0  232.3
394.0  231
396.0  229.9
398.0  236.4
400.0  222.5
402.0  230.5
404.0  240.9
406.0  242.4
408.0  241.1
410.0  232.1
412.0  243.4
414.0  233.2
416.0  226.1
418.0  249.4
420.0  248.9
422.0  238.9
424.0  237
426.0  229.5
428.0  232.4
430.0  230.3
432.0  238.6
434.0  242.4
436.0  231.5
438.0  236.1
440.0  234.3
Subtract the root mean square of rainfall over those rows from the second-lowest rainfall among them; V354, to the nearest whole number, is -2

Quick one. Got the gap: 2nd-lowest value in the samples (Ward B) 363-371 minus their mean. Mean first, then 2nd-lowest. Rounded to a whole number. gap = -17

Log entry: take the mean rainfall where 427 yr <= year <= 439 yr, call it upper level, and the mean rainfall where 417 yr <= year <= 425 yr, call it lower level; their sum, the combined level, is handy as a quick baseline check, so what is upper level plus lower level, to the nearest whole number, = 479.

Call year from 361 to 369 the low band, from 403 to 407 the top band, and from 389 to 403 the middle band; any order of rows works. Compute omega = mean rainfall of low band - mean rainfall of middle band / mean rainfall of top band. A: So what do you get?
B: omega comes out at 196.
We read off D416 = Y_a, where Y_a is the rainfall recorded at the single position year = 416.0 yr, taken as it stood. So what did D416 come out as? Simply 226.1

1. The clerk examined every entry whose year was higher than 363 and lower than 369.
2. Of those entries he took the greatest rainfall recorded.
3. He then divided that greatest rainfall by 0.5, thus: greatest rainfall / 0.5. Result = 428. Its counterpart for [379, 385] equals 454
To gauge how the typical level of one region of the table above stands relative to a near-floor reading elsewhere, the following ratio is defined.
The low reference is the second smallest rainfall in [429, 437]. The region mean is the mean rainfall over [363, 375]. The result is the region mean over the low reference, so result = 0.68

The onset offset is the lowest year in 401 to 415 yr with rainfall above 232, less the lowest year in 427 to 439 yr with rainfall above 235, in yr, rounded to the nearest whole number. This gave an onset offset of -28 yr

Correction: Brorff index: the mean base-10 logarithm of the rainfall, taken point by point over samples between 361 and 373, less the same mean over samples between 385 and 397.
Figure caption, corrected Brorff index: -0.15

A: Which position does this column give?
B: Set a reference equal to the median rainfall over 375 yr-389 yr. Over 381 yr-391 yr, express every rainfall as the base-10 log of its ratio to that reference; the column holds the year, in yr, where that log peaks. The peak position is 388.0 yr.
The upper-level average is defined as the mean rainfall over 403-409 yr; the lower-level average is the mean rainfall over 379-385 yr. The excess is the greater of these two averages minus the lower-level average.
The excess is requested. 23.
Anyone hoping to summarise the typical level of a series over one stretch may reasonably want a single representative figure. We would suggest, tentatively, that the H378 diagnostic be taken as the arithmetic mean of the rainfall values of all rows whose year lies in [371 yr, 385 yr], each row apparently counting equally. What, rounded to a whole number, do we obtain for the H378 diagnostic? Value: 188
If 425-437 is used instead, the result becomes 234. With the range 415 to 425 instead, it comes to 240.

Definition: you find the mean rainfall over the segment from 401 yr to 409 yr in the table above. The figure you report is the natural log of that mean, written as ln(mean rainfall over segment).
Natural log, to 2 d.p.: 5.48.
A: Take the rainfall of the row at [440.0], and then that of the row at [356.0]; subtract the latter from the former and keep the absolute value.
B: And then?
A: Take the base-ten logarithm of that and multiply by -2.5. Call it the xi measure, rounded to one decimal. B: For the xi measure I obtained -1.3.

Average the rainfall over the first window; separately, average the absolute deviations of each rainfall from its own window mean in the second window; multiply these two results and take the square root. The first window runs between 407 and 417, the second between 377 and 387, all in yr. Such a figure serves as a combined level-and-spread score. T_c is 49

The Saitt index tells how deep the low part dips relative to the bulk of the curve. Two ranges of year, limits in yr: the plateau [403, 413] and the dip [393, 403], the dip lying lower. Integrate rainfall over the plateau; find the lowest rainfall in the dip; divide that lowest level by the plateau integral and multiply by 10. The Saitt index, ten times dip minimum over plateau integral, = 0.93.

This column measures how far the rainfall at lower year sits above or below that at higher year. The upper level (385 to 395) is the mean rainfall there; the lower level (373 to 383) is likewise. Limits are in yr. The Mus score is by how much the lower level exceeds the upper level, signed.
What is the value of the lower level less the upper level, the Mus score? -42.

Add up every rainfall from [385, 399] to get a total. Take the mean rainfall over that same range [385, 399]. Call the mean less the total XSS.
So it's -1410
